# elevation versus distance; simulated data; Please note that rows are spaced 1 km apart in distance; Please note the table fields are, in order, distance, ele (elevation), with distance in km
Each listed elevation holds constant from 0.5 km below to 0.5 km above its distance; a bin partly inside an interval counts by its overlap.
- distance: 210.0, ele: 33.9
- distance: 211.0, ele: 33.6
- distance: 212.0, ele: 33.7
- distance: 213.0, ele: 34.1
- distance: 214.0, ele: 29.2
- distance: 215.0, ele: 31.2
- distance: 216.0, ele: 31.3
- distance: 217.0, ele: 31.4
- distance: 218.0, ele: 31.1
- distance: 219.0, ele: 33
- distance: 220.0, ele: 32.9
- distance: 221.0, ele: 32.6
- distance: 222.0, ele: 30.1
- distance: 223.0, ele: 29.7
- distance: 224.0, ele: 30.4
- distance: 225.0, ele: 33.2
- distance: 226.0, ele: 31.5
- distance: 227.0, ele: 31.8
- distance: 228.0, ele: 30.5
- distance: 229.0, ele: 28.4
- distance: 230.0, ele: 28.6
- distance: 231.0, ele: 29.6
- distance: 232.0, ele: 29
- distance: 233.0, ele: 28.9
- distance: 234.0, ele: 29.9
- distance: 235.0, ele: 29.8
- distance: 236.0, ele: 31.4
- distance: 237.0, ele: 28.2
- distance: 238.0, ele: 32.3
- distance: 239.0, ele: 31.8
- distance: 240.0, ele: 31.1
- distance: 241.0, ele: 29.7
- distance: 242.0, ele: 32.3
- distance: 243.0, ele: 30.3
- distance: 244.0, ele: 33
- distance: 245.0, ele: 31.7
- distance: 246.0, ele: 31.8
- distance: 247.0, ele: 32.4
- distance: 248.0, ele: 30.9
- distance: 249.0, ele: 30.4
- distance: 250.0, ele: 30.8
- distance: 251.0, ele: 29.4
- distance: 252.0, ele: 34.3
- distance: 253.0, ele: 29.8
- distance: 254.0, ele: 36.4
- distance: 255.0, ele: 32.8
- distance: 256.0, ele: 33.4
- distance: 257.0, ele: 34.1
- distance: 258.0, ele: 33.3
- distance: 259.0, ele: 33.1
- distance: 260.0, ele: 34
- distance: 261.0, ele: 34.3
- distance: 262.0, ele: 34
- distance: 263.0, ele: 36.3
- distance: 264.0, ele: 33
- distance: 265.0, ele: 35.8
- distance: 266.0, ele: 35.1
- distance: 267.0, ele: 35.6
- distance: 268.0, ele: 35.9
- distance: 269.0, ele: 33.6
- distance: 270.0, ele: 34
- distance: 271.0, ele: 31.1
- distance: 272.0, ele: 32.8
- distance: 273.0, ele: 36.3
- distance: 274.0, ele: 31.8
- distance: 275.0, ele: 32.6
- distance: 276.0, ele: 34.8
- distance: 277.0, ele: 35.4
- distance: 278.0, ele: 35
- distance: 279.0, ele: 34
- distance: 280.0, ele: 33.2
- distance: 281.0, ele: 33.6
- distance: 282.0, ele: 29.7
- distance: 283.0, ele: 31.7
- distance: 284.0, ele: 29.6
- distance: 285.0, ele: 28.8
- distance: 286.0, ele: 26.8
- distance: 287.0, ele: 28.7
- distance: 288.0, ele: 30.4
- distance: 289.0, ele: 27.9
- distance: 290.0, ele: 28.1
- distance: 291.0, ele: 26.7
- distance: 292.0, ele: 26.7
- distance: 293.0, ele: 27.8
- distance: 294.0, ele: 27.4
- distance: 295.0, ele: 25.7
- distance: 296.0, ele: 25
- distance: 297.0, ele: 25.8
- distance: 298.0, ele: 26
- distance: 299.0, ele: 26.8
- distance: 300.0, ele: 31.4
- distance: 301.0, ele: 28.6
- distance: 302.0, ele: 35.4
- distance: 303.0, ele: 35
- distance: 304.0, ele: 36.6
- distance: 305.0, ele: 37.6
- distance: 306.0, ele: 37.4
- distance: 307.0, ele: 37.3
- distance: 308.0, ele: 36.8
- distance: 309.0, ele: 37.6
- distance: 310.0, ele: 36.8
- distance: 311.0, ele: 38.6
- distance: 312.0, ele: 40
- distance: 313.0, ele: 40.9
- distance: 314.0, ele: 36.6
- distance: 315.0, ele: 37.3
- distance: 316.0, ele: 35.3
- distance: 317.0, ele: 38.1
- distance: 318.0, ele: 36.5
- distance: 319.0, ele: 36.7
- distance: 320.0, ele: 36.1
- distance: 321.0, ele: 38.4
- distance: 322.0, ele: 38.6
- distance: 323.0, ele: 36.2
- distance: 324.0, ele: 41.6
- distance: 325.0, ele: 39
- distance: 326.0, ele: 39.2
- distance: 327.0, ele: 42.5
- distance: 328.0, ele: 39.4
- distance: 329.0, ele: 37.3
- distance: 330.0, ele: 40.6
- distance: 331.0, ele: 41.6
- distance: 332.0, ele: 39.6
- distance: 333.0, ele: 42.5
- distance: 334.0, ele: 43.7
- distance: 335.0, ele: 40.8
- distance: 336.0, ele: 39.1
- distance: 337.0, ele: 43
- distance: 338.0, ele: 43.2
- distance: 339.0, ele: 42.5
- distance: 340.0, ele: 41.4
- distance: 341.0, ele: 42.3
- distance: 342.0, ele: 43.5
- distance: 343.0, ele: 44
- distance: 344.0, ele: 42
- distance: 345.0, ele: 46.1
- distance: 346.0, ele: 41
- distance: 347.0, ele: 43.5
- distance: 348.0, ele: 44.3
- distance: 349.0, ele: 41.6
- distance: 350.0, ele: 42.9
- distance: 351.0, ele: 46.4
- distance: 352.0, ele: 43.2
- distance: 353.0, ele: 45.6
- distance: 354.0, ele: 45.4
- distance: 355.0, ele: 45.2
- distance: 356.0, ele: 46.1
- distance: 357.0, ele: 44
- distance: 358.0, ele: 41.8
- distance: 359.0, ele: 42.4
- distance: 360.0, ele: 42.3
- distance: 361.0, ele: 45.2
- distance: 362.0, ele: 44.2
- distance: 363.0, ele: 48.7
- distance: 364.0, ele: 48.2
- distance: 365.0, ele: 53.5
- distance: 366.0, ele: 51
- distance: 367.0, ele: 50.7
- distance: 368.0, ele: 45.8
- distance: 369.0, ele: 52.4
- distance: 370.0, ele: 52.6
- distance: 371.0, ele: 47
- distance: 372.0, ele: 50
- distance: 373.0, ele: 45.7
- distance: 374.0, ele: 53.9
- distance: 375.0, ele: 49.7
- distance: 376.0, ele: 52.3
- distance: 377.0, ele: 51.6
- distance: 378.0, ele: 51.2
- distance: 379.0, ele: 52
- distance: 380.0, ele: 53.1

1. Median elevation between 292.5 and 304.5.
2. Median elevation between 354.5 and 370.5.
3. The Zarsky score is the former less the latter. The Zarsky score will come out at -18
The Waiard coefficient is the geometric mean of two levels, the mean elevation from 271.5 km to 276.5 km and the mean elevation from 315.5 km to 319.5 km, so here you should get 35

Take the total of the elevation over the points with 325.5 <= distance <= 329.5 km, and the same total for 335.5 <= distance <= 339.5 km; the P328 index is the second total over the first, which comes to 1.06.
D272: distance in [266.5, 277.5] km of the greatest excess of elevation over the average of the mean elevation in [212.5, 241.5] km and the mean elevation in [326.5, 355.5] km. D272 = 273.0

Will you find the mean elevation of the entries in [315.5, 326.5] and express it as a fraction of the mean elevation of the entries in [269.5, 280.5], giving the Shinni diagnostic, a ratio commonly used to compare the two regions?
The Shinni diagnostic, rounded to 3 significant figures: 1.12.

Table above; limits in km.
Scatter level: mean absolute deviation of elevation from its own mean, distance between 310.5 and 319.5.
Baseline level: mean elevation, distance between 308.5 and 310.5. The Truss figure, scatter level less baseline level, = -35.8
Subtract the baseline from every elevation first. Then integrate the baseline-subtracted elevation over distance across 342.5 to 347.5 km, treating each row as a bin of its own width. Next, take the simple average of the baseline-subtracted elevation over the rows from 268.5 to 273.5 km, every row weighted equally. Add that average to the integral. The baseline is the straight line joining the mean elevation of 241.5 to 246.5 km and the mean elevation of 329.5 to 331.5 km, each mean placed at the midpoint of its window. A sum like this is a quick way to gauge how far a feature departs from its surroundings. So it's 2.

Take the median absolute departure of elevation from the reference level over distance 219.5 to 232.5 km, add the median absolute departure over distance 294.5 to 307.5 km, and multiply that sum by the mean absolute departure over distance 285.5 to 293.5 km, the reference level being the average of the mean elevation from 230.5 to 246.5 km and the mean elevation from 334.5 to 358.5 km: 111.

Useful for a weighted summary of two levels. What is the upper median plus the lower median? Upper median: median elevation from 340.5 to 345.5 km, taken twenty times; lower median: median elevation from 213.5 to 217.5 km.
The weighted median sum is 901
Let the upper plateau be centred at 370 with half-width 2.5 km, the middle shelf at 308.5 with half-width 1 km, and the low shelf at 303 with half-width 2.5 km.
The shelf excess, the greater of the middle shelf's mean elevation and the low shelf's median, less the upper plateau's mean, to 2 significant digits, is -12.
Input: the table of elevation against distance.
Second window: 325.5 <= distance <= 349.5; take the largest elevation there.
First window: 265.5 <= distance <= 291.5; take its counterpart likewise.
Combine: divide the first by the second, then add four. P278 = 4.79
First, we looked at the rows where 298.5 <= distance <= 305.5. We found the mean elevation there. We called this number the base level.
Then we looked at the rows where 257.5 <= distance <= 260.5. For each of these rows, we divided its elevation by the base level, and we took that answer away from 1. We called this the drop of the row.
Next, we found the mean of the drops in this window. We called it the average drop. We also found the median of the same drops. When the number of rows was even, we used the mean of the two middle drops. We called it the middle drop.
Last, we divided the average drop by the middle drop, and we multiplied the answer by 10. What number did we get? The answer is 16.9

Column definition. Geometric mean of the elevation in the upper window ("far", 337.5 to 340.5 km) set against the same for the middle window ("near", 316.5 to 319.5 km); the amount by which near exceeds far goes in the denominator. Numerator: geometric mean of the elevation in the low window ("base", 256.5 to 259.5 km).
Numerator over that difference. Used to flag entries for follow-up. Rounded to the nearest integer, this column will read -6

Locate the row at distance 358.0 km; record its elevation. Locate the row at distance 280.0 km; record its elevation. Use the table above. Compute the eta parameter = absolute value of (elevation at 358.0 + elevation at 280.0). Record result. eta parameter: 75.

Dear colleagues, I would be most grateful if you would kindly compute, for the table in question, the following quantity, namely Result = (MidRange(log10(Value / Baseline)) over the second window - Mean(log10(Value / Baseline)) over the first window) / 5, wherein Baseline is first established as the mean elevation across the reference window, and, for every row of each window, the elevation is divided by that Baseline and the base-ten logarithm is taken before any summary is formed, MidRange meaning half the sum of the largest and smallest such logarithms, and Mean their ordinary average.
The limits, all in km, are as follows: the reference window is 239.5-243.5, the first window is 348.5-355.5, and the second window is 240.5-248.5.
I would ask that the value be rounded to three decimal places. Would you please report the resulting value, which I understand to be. -0.030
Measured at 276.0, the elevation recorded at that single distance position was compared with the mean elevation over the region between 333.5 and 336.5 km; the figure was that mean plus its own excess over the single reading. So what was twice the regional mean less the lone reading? 47.6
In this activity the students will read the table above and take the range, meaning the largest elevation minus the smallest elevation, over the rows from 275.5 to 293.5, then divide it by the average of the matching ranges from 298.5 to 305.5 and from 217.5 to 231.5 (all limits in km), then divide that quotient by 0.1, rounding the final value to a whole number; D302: 11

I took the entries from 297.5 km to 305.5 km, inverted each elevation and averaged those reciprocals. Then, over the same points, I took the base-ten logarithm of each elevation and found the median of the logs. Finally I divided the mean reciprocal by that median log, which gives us 0.021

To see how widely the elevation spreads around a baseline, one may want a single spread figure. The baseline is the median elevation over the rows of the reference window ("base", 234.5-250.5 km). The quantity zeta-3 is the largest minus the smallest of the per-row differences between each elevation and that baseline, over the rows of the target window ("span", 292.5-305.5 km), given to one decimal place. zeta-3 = 12.6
